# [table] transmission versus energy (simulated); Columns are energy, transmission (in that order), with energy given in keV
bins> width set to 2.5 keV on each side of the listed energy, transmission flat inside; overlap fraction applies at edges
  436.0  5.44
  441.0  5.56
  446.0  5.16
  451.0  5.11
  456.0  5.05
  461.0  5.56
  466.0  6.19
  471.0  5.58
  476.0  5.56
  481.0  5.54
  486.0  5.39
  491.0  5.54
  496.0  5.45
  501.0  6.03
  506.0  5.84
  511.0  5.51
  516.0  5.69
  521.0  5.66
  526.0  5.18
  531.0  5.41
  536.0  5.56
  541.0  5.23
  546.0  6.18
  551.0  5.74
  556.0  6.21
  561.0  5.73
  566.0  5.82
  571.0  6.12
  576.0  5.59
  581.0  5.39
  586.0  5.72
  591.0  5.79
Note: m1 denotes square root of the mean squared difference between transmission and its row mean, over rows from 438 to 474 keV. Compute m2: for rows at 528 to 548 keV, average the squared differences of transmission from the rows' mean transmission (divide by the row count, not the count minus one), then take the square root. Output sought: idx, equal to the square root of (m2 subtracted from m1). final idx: 0.10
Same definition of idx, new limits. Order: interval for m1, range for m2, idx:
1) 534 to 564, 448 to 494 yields 0.18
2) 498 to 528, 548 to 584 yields 0.02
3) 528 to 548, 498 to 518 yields 0.41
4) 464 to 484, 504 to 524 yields 0.39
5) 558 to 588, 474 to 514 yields 0.14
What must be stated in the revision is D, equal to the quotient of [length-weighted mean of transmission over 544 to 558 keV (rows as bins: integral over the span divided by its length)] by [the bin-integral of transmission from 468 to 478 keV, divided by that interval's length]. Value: 1.08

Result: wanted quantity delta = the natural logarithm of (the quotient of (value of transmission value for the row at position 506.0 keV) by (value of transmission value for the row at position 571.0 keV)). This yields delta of -0.047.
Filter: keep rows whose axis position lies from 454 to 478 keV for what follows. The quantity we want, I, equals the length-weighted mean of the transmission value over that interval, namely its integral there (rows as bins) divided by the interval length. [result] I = 5.6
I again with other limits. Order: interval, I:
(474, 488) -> 5.5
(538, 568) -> 5.8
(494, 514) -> 5.7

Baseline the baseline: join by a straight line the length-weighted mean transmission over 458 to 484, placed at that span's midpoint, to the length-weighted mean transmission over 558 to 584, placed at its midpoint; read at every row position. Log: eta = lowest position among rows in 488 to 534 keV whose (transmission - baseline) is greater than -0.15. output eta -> 491.0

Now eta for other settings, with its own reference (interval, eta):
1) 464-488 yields 466.0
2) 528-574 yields 546.0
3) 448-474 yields 461.0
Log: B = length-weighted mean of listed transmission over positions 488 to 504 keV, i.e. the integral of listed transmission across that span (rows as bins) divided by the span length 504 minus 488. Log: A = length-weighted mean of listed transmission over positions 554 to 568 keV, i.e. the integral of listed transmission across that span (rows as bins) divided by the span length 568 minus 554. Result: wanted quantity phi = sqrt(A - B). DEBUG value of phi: 0.5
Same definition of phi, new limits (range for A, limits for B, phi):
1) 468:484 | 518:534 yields 0.4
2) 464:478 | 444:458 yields 0.8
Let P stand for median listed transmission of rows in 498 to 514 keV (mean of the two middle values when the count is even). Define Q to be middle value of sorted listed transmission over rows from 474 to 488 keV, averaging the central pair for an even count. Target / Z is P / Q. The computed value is 1.05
